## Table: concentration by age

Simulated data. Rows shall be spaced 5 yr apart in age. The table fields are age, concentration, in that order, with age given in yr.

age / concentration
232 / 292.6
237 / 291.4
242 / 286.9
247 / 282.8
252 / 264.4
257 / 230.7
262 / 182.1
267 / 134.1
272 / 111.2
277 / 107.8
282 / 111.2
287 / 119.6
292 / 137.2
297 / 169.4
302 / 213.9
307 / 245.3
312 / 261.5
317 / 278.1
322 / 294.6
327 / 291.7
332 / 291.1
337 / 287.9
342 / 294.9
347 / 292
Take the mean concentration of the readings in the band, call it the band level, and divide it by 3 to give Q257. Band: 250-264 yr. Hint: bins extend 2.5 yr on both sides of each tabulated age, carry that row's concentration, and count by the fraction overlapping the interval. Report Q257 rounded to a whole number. 75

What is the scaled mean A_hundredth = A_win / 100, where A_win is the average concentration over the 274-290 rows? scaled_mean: 1.1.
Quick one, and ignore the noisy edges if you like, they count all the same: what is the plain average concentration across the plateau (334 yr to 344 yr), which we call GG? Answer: 291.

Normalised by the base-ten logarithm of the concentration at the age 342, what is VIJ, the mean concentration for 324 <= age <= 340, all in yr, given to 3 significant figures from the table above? 118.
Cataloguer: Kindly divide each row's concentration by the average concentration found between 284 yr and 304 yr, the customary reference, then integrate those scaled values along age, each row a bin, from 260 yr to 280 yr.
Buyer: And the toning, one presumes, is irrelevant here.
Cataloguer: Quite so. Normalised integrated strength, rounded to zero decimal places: 17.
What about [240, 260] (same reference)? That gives 33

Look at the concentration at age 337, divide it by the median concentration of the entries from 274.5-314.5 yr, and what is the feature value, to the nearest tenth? 1.9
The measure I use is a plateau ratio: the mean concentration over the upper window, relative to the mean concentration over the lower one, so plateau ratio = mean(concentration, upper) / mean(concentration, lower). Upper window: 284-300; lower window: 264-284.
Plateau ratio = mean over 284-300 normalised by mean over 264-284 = 1.2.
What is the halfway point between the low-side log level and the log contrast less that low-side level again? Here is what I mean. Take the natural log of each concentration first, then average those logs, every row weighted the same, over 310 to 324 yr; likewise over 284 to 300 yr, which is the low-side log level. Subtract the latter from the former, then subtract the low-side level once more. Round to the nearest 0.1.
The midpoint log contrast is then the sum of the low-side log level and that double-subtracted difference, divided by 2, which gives 0.3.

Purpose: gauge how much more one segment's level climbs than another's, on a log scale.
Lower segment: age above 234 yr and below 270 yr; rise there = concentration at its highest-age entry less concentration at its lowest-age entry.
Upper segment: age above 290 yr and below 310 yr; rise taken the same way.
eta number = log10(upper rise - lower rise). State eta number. 2.42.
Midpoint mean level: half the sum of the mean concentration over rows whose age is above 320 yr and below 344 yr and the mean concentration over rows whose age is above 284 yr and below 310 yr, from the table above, 235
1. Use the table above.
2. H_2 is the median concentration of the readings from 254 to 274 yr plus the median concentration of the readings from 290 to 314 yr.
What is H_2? 372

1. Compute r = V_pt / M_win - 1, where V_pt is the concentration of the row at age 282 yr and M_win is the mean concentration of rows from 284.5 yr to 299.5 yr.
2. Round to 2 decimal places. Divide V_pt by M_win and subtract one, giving -0.22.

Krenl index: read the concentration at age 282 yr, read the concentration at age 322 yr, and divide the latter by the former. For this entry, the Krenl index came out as 2.6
